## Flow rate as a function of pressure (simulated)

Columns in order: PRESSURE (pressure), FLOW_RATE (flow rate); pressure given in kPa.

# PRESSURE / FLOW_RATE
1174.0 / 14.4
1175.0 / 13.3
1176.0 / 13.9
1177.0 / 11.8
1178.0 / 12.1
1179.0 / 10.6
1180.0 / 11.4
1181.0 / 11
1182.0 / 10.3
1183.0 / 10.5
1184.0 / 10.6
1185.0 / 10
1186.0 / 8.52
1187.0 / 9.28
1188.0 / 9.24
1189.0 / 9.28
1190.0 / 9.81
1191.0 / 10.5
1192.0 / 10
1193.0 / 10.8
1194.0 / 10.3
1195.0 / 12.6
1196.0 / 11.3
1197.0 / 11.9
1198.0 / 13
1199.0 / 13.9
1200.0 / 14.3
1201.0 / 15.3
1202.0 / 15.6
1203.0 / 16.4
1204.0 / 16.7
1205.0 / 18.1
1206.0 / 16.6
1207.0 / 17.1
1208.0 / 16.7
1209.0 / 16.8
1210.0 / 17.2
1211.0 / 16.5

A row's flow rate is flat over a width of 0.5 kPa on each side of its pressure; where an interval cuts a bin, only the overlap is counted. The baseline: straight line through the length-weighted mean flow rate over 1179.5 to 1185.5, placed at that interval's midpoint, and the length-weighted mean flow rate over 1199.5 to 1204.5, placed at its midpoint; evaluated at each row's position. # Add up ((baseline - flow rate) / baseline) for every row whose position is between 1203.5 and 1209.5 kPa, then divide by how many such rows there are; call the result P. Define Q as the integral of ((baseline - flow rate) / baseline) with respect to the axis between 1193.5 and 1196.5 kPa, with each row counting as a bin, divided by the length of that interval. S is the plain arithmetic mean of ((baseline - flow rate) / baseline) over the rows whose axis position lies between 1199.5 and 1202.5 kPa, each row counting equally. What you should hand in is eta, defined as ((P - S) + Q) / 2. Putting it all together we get 0.07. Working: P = -0.01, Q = 0.18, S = 0.02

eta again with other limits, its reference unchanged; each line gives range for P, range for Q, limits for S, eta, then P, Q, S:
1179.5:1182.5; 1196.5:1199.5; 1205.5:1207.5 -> 0.03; -0.07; 0.12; 0.00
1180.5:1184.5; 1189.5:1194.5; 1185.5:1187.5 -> -0.01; 0.00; 0.21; 0.24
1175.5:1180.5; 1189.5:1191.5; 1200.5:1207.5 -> -0.02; -0.27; 0.20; -0.02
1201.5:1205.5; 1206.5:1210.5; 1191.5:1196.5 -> -0.10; -0.04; 0.02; 0.19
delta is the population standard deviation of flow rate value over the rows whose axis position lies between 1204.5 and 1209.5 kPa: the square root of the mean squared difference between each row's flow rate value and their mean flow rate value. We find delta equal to 0.55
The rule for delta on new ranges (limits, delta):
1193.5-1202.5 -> 1.70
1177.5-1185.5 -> 0.63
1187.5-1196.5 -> 1.00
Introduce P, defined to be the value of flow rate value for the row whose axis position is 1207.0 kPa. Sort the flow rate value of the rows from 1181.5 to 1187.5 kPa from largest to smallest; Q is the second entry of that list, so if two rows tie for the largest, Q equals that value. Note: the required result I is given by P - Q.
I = 6.6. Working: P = 17.1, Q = 10.5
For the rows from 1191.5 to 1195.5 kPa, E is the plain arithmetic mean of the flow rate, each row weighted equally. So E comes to 10.9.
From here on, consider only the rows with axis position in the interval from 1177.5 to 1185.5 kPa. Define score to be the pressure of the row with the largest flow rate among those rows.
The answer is 1178.0 kPa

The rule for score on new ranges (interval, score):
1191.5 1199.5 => 1199.0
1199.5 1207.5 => 1205.0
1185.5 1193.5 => 1193.0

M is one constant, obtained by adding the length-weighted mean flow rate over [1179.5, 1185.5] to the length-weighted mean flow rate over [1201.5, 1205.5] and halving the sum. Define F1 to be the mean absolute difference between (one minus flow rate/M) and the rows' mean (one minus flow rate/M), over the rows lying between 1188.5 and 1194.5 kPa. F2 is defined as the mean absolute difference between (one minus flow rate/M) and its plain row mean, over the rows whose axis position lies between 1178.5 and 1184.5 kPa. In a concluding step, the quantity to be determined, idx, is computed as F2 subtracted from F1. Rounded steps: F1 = 0.031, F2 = 0.023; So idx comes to 0.008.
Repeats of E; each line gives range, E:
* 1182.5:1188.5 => 9.7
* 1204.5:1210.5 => 17.1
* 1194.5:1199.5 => 12.5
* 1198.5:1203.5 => 15.1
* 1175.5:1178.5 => 12.6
